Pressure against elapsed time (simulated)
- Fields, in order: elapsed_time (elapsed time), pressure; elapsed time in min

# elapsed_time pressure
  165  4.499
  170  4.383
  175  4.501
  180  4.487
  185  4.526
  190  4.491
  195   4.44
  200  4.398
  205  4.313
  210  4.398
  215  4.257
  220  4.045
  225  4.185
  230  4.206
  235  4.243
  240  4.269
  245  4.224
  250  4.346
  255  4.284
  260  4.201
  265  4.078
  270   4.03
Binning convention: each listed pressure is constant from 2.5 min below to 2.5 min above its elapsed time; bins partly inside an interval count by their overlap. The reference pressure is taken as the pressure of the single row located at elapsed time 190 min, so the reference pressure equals 4.491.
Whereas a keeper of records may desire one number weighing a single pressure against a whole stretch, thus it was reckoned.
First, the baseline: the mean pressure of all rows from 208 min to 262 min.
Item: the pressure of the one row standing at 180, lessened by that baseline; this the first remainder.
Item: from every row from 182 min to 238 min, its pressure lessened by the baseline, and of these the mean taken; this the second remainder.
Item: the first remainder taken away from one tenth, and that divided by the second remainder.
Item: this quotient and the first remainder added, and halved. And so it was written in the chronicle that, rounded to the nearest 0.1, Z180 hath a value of -0.8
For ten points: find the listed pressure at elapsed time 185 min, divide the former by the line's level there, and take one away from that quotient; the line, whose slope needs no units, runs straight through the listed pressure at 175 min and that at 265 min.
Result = 0.016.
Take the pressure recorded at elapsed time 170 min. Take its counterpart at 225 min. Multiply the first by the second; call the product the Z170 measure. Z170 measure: 18.3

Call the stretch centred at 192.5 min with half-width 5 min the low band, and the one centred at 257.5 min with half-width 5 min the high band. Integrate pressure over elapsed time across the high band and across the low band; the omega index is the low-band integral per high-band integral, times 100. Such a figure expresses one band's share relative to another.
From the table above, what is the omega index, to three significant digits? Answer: 105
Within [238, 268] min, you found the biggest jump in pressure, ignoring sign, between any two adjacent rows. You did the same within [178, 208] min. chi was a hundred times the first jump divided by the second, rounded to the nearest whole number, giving 145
